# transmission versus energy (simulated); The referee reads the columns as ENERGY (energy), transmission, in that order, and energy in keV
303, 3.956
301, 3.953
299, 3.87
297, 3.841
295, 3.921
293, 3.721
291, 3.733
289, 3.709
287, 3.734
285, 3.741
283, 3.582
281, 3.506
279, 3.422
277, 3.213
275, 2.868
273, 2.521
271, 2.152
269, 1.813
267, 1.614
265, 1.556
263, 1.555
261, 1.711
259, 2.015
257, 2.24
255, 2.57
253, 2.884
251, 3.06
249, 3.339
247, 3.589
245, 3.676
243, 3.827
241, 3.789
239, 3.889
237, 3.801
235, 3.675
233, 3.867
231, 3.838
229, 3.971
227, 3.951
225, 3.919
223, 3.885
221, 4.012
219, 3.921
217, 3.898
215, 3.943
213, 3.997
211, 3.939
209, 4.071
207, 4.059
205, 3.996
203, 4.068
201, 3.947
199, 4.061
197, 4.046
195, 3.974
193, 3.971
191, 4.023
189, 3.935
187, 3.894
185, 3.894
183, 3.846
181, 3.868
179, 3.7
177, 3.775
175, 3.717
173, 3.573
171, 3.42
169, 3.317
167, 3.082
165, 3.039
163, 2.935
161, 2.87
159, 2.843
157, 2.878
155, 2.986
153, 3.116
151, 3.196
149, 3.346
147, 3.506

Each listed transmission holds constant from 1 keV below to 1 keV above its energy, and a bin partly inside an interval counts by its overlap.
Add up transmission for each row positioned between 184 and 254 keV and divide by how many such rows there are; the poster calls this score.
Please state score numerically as 3.8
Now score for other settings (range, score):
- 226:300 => 3.2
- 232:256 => 3.5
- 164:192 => 3.6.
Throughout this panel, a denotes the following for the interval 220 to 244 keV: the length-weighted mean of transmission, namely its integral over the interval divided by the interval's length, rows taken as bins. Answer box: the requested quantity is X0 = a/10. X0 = 0.387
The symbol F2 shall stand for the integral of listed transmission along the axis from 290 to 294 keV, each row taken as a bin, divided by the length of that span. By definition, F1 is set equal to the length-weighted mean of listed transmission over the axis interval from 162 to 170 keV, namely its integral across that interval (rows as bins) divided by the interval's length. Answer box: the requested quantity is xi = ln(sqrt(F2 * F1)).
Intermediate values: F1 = 3.1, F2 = 3.7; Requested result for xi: 1.2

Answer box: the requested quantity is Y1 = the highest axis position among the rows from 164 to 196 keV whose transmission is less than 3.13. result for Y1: 167 keV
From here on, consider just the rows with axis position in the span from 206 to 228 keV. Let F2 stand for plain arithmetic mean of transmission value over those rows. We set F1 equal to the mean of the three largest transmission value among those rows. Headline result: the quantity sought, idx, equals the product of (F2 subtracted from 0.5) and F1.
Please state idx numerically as -14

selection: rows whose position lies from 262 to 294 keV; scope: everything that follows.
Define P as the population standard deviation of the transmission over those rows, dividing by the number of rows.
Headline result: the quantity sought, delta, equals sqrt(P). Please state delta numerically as 0.93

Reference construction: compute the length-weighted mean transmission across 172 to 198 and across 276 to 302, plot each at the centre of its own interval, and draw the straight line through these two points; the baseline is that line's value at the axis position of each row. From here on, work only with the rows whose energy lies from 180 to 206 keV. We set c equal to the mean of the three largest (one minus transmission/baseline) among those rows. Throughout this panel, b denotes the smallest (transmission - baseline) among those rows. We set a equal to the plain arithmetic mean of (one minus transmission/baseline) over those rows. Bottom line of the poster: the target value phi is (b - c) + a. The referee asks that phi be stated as -0.05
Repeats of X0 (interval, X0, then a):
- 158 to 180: 0.330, 3.30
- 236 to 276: 0.272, 2.72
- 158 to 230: 0.376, 3.76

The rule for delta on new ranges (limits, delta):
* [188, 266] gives 0.86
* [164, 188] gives 0.54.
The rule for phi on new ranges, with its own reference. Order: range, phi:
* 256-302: -2.55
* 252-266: -2.30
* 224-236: -0.12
